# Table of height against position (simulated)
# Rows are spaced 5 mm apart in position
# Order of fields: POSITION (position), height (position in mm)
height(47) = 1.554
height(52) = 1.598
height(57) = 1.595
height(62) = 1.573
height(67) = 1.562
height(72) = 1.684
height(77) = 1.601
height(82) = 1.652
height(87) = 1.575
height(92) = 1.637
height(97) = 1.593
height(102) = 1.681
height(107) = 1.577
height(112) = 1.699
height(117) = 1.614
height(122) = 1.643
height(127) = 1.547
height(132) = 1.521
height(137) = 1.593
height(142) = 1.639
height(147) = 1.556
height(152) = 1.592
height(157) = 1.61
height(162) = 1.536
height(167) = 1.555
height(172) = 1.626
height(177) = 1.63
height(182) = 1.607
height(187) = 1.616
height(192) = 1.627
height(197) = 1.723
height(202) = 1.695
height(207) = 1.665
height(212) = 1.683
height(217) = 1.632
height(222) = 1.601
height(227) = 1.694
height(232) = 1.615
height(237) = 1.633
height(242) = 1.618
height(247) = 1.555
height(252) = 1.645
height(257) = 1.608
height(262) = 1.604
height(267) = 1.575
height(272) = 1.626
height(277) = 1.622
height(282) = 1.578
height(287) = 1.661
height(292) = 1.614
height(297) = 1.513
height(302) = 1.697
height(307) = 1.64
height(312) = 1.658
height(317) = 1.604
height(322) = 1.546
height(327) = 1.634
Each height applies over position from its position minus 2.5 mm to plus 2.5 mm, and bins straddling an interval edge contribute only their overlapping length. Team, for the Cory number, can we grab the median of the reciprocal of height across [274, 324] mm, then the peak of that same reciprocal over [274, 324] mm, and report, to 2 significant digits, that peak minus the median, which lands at 0.043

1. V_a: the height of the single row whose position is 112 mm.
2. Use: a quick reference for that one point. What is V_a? 1.699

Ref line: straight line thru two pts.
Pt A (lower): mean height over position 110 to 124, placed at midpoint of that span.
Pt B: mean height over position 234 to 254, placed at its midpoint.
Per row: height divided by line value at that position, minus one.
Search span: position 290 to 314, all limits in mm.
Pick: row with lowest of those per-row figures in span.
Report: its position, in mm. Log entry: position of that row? 297 mm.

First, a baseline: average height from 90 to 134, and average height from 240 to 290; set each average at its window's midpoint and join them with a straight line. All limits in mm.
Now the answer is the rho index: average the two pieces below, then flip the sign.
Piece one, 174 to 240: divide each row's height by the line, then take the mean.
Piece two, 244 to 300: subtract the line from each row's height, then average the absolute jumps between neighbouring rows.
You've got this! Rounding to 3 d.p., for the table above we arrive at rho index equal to -0.536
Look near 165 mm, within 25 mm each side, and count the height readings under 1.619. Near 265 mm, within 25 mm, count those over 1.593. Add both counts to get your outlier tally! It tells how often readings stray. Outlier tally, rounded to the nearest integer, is 14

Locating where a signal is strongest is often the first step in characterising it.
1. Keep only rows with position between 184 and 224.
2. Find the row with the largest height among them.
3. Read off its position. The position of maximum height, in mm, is 197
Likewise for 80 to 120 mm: 112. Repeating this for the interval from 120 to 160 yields 122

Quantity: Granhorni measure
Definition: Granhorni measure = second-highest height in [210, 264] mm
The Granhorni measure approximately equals 1.683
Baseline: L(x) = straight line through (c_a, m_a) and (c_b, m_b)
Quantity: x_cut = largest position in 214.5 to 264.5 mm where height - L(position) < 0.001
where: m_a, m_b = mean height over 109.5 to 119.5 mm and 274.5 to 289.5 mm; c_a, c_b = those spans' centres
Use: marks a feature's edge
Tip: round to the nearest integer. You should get 262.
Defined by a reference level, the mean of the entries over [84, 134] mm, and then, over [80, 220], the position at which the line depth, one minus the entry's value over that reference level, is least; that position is 197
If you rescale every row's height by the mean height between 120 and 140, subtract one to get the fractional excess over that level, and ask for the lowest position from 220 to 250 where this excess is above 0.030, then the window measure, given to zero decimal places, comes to 227 mm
